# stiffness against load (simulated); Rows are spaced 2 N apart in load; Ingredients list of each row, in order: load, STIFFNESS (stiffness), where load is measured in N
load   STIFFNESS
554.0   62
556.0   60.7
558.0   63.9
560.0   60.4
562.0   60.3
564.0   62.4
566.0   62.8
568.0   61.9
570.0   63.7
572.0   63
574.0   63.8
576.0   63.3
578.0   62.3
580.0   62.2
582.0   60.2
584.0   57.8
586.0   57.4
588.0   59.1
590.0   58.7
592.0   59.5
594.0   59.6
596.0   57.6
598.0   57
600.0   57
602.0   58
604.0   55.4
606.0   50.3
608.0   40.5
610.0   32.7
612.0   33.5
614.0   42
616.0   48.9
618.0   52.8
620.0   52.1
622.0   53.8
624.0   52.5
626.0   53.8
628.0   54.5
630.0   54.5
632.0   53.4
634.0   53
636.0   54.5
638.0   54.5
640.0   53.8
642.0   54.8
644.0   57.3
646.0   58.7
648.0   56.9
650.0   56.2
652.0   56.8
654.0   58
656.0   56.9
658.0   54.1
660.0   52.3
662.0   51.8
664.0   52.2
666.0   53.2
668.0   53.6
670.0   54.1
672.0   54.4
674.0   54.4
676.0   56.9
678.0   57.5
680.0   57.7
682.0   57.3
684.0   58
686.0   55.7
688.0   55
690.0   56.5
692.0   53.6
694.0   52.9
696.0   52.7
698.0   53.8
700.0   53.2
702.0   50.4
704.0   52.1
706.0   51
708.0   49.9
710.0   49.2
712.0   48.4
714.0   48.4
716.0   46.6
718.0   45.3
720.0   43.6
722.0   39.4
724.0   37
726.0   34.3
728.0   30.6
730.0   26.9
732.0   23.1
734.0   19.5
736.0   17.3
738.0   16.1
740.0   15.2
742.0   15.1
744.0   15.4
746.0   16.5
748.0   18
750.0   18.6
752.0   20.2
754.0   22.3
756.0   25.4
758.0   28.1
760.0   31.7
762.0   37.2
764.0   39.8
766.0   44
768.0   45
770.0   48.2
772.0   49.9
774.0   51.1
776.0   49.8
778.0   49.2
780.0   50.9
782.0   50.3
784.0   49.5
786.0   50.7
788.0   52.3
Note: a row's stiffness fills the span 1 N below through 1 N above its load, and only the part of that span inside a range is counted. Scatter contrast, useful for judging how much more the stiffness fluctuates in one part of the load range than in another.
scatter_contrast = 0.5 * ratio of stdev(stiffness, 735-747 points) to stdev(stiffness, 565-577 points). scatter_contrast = 0.6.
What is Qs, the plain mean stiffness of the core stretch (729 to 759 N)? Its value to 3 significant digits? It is 19.8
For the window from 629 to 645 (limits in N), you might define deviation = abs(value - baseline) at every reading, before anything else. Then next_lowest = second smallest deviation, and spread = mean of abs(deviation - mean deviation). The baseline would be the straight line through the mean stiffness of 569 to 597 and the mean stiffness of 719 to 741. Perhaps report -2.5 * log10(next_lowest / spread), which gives -1.0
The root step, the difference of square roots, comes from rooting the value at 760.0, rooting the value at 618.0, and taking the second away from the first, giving -1.6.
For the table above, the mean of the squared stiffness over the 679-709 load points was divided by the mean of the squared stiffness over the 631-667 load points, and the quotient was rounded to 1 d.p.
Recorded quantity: 1.0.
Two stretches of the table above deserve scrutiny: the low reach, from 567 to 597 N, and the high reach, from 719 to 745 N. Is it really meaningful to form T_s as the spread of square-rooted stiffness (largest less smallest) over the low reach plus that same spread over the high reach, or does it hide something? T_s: 3.1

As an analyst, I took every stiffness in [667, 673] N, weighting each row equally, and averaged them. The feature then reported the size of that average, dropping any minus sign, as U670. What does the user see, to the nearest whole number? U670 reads 54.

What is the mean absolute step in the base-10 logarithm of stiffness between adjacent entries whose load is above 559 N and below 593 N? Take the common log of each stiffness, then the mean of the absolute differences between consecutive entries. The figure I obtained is 0.0072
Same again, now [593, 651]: 0.0220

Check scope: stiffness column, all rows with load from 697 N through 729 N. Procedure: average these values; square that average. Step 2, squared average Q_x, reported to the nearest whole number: 2100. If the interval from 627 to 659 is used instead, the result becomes 3080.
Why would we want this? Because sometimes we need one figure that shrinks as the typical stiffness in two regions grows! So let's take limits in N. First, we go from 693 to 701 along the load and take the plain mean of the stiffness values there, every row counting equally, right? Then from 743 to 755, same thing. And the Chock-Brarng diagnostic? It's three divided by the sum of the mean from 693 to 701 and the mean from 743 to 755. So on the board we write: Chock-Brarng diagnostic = 0.042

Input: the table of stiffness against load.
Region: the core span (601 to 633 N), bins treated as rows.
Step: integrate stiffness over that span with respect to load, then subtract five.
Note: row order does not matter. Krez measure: 1572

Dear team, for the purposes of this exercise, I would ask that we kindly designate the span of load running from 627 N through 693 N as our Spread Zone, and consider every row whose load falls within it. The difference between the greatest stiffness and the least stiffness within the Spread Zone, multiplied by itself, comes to 48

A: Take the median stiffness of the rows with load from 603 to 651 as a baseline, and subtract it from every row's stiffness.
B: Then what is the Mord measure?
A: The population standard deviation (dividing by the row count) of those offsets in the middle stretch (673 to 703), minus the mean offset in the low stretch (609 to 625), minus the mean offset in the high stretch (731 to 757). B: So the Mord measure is 45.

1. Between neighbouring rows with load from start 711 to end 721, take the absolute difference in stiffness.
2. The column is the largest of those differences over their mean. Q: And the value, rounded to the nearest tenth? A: 1.5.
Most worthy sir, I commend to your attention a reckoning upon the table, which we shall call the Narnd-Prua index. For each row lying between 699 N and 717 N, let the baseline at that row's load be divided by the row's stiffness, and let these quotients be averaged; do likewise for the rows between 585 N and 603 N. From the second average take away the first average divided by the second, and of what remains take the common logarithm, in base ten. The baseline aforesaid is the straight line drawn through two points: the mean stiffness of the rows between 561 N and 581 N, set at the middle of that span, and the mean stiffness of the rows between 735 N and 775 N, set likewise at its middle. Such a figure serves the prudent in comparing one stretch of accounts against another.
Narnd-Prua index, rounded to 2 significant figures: -0.59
